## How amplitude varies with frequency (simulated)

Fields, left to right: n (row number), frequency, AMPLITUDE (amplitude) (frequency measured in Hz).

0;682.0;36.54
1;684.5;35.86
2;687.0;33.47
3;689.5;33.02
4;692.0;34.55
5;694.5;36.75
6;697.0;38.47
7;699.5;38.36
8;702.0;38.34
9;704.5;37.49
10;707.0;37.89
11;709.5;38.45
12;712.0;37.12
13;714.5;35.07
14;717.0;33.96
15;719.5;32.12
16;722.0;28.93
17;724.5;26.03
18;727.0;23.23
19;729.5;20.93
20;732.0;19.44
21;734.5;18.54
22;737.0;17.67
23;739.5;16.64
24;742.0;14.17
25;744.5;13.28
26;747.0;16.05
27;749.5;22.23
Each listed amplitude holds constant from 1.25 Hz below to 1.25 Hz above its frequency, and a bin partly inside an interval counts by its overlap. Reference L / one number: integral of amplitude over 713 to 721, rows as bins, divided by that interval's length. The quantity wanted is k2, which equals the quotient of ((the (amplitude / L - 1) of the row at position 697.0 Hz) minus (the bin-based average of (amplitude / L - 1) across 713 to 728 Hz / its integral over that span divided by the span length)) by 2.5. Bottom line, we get 0.10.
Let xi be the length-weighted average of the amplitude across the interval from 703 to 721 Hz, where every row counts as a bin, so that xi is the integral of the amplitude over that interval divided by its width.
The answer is 36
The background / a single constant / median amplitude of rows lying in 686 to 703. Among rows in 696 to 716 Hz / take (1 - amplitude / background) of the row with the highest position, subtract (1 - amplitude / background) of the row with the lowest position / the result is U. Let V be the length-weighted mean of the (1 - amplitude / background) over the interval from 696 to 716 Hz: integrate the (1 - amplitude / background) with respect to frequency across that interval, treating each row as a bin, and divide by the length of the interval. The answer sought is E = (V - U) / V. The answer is 5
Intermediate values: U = 0.09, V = 0.0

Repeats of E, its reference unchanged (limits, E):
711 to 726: -1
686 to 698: 4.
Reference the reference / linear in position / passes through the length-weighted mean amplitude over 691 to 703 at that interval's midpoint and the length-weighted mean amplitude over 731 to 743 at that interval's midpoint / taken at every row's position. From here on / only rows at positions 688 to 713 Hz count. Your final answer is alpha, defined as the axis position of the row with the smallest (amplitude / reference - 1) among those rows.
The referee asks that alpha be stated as 689.5 Hz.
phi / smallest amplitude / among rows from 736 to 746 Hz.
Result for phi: 13.28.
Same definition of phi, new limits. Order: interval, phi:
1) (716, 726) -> 26.03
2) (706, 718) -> 33.96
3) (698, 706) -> 37.49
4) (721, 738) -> 17.67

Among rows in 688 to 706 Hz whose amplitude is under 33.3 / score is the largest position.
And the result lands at 689.5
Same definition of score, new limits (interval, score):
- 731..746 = 744.5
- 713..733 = 732.0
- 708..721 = 719.5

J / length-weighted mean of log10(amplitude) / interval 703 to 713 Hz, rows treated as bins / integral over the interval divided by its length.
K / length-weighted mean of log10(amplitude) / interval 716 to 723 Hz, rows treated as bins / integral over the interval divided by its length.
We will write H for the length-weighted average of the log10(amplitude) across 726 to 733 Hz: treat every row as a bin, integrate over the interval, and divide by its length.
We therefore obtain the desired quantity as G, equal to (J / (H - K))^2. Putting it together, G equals 81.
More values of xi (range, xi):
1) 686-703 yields 36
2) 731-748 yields 17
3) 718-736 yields 24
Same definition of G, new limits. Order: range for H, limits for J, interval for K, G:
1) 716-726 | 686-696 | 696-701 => 196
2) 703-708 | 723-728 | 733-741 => 18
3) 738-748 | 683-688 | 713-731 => 32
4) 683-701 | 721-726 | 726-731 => 45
